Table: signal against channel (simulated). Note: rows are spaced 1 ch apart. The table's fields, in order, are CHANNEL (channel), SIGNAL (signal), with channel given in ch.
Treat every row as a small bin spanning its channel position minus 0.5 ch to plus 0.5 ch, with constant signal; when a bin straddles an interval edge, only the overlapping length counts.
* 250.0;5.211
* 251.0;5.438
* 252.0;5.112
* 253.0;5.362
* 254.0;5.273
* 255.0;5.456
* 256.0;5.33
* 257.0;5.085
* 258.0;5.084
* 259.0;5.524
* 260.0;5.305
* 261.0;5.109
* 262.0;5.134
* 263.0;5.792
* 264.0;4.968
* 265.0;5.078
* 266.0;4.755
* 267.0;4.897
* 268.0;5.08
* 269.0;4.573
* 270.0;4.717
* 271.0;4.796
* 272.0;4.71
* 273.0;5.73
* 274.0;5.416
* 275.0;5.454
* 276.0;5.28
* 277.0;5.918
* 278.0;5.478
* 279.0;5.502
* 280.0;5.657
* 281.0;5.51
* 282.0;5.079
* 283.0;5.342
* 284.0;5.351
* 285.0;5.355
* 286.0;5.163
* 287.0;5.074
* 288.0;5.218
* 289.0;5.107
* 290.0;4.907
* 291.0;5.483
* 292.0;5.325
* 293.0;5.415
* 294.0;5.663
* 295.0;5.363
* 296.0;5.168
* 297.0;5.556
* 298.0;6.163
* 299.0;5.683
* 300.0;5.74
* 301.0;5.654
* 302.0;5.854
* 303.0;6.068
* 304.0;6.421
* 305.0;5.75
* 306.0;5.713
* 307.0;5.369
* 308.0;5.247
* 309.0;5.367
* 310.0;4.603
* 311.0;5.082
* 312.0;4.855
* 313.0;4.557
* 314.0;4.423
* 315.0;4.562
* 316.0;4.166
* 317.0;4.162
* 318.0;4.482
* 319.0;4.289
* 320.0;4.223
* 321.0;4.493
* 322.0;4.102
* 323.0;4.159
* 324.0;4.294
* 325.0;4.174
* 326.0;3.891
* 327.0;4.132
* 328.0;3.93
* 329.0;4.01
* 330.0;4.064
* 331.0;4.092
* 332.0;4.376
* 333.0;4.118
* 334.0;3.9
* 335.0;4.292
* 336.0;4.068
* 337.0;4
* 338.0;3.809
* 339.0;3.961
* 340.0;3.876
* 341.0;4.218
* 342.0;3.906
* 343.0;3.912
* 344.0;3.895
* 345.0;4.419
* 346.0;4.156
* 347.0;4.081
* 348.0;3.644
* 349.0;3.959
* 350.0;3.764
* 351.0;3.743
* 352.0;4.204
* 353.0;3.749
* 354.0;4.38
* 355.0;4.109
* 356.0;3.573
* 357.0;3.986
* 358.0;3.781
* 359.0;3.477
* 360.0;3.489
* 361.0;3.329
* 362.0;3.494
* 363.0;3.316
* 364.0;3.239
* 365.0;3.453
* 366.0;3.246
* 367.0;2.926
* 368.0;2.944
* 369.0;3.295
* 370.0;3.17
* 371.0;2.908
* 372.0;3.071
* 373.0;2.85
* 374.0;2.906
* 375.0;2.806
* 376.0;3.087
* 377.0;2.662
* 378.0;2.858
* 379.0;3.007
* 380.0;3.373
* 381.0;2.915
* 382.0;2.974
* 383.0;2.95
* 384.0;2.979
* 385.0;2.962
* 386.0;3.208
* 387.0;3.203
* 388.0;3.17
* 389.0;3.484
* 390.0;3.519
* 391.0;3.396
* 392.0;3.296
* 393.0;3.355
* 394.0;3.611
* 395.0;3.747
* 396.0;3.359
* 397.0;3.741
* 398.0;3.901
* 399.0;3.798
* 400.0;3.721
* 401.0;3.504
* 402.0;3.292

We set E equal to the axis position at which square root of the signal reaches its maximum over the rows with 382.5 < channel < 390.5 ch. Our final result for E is 390.0 ch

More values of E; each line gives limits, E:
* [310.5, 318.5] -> 311.0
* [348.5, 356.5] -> 354.0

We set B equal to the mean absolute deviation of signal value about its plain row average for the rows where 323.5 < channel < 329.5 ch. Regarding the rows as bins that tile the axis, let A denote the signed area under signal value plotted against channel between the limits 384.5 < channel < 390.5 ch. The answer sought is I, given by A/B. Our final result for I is 153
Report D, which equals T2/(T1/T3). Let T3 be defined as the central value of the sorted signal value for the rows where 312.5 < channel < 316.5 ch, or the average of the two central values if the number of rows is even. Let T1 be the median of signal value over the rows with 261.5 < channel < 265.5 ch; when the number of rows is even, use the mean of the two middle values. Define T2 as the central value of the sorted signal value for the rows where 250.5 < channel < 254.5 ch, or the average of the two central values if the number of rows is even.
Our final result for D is 4.7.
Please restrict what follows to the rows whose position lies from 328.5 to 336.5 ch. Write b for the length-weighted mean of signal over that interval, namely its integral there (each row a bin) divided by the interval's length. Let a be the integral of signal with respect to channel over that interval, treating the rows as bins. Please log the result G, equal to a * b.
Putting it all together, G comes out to 135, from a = 33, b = 4.1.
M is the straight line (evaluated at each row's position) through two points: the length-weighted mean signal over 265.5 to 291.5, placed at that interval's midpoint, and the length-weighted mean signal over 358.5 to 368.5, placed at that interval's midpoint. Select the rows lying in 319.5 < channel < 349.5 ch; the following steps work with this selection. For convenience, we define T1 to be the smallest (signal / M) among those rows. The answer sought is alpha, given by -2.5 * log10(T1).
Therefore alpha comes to 0.067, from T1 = 0.940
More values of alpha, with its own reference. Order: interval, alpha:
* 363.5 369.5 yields 0.101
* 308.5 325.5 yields 0.051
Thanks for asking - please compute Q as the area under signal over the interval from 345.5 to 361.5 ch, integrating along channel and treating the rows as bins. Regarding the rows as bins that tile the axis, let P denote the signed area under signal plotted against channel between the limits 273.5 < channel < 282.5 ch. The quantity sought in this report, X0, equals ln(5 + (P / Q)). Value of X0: 1.8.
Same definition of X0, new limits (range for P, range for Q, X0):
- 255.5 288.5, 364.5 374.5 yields 2.4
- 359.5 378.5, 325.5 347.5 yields 1.7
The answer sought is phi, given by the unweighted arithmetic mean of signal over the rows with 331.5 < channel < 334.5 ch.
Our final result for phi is 4.1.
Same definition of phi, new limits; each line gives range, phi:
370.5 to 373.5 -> 2.9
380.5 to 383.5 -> 2.9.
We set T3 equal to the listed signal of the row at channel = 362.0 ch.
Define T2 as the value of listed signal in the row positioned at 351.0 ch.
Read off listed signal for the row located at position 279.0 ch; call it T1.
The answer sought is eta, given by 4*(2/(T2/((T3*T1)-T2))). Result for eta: 33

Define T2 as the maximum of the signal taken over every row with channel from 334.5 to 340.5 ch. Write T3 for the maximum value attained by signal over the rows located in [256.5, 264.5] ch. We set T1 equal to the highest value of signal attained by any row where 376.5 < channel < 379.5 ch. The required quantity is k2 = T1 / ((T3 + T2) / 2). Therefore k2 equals 0.60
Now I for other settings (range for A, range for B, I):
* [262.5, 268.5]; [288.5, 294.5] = 148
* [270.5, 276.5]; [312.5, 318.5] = 206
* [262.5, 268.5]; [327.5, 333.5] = 308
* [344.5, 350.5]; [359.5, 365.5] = 261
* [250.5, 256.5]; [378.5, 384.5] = 282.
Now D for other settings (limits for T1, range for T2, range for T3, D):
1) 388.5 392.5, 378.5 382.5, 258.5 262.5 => 4.5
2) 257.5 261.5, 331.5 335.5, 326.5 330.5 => 3.3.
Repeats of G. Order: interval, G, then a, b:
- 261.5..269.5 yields 203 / 40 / 5.0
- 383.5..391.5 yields 84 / 26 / 3.2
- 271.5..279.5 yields 236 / 43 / 5.4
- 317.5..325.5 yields 146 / 34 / 4.3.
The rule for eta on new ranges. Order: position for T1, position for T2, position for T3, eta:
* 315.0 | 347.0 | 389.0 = 23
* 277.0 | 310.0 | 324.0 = 36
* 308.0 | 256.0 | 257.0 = 32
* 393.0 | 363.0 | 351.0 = 22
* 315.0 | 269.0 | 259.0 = 36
